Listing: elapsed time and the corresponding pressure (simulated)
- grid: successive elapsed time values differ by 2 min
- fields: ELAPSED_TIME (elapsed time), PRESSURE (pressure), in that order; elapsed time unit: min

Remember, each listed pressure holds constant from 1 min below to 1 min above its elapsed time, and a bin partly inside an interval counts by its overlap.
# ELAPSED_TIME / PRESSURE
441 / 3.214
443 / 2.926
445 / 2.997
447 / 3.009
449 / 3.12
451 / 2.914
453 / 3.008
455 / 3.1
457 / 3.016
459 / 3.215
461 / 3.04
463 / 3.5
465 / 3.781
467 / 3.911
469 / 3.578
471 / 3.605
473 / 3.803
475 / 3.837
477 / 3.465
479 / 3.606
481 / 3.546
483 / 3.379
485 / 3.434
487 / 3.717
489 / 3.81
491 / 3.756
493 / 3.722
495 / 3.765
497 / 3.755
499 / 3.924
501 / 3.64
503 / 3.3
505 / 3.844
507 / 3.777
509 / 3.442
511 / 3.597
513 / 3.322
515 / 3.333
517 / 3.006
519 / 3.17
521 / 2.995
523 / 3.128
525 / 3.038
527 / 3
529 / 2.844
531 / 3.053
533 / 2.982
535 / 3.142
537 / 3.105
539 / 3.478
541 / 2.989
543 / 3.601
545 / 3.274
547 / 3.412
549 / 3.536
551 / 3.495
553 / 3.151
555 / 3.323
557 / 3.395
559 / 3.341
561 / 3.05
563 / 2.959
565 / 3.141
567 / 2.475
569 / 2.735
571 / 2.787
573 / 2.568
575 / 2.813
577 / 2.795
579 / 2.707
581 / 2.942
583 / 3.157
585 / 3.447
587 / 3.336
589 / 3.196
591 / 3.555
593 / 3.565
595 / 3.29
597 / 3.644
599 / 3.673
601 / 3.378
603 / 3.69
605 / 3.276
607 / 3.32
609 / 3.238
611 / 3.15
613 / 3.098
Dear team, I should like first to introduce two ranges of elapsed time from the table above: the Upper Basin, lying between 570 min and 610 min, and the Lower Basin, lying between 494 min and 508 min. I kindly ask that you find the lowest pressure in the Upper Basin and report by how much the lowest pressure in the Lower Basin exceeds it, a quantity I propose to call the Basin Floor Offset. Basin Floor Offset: 0.73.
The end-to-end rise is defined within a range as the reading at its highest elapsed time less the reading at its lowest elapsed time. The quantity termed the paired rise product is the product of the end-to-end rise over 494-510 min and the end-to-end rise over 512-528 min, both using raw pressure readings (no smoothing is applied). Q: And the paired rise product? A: 0.1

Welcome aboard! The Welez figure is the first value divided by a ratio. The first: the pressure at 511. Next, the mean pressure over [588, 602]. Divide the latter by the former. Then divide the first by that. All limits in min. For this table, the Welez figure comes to 3.7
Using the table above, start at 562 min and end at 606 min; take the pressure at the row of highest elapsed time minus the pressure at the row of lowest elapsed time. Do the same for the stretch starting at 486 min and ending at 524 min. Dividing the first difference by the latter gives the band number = -0.5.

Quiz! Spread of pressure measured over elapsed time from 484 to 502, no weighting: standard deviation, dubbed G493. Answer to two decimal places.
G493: 0.13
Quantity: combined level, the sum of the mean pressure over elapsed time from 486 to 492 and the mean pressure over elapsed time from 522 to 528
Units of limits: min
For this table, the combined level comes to 6.8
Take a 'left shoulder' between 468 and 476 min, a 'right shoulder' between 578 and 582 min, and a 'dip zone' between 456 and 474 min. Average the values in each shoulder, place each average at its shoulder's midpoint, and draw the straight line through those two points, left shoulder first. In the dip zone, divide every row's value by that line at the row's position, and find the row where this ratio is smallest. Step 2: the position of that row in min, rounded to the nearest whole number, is 457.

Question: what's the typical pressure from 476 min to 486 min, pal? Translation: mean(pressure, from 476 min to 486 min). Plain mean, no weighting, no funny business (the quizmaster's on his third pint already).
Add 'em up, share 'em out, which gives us 3.49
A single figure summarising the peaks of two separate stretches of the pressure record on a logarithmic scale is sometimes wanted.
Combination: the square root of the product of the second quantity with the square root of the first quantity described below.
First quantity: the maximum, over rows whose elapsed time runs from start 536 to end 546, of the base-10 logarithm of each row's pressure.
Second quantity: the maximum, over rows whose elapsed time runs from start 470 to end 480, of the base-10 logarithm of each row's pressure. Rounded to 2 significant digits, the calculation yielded 0.66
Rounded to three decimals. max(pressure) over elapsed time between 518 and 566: 3.601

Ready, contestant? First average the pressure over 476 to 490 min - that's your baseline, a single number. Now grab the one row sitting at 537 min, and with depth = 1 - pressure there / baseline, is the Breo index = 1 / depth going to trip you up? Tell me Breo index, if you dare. 8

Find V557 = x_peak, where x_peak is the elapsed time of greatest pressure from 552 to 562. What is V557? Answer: 557 min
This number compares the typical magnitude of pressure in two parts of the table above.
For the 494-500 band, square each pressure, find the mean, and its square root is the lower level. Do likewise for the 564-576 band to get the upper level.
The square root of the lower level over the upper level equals 1.18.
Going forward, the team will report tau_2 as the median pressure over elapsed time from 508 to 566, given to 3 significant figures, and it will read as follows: 3.15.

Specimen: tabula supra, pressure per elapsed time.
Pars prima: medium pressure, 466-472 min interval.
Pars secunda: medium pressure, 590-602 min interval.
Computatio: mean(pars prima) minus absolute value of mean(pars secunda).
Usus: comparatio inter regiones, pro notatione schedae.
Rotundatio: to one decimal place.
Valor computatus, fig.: 0.2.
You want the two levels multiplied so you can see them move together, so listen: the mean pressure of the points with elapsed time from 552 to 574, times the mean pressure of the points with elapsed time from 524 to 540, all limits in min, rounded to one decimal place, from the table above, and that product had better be 9.2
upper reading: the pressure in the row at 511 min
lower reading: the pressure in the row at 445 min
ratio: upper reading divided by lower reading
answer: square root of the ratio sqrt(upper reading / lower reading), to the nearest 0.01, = 1.10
